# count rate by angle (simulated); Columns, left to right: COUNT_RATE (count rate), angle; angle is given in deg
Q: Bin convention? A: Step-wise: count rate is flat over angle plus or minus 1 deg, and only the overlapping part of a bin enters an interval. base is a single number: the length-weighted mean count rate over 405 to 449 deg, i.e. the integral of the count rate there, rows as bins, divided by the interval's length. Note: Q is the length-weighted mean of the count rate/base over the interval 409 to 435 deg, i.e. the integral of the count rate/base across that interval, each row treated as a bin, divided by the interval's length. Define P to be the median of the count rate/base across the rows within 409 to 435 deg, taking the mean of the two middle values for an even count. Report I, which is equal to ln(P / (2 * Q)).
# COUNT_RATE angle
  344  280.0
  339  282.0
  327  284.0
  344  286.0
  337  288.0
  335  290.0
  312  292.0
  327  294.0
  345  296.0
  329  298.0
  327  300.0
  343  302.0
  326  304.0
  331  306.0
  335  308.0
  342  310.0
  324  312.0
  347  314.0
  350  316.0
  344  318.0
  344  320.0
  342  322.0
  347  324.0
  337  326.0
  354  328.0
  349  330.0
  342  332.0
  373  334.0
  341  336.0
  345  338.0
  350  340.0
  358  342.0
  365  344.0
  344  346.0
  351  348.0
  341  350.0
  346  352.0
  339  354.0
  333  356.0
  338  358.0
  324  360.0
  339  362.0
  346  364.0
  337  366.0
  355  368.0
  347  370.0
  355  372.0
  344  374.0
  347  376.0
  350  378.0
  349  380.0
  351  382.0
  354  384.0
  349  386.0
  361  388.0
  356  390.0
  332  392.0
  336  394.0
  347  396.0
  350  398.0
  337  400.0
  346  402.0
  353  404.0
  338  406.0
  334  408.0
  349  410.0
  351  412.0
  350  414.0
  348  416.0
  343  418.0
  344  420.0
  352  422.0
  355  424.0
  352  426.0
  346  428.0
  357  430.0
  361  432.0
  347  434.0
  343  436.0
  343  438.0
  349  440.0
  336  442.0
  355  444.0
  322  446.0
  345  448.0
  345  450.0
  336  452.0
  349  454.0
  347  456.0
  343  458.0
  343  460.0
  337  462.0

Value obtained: -0.694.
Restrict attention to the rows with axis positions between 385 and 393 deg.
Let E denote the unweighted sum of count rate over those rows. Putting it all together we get 1398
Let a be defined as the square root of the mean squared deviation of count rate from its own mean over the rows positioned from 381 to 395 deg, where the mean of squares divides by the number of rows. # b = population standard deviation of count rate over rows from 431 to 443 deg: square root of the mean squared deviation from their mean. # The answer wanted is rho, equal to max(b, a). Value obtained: 9.8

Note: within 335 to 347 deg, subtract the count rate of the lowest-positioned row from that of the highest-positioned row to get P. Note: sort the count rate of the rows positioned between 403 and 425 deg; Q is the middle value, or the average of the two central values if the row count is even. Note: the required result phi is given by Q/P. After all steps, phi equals 116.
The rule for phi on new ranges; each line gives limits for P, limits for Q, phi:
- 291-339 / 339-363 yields 10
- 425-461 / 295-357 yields -38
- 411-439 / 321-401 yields -43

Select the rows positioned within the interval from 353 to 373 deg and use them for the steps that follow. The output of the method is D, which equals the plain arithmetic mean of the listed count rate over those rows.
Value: 341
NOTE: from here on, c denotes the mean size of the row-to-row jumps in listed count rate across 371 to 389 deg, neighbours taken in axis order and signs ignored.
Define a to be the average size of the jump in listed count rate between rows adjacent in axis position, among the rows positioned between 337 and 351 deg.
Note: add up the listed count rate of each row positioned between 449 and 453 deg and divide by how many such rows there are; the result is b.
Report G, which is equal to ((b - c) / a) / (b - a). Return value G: 0.10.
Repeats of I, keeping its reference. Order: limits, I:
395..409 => -0.686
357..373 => -0.694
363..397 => -0.690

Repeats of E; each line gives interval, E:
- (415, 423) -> 1387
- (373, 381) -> 1390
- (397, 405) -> 1386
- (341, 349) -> 1418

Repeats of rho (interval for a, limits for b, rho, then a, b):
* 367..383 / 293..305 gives 8.0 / 3.6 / 8.0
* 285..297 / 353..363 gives 11.3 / 11.3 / 5.7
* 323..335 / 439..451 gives 11.5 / 11.5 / 10.6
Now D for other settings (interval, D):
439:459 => 343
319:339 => 347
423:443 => 349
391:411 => 342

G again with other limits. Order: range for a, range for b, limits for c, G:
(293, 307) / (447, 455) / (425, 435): 0.08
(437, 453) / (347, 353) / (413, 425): 0.07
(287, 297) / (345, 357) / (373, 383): 0.07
